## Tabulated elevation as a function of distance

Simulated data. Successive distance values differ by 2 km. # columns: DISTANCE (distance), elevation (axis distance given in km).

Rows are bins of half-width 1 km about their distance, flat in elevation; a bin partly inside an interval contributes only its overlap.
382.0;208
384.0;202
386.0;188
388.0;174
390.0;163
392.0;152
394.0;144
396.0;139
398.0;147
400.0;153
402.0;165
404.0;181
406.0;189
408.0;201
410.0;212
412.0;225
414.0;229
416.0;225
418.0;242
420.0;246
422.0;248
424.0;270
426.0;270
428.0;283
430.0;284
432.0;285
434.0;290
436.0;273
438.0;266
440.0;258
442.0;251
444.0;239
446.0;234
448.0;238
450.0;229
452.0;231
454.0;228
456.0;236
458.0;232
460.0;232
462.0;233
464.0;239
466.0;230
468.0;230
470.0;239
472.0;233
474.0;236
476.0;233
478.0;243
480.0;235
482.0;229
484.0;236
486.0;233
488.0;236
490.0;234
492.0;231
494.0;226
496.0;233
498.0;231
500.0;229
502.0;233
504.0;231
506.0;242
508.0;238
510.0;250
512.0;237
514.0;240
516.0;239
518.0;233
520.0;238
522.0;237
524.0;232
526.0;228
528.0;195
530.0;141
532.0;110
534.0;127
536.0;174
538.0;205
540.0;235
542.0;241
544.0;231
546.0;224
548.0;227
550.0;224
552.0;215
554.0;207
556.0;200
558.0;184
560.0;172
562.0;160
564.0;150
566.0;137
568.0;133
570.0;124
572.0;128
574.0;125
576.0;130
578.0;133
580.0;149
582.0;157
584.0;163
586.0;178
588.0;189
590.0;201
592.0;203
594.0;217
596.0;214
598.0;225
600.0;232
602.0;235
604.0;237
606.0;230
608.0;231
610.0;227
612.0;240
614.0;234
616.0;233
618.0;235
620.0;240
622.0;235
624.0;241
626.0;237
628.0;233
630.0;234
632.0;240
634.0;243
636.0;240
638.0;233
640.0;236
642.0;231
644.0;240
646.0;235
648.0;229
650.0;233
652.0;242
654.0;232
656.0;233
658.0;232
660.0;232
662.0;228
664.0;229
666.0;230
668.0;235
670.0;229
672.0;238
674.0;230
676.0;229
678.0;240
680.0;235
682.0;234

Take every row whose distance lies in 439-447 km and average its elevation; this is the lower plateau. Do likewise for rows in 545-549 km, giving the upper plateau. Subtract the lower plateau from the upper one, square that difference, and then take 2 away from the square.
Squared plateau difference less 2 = 398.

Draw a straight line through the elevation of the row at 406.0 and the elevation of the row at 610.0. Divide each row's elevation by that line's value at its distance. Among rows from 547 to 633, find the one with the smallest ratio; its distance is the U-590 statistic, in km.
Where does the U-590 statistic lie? 570.0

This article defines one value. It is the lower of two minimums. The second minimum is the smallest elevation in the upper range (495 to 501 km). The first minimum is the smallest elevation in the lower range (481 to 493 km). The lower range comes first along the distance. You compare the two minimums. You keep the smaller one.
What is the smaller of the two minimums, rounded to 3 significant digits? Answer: 229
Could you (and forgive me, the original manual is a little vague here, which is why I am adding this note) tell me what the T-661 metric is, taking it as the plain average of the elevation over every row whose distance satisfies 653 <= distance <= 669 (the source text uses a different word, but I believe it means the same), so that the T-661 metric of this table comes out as 231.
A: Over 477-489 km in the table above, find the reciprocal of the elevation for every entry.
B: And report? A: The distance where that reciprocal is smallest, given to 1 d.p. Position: 478.0 km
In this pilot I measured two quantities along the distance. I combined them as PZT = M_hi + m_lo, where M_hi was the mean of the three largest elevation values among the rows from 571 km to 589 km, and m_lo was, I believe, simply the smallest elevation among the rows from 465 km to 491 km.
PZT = 406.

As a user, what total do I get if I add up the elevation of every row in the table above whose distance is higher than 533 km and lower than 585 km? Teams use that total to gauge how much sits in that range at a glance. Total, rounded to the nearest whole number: 4555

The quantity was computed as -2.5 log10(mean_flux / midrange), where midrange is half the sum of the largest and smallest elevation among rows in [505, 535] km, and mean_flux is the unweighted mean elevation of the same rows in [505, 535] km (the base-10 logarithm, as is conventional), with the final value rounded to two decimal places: -0.18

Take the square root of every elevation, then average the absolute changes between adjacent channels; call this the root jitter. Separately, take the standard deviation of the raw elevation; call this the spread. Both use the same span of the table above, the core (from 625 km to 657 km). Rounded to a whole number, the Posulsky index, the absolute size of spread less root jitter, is 4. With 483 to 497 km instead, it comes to 3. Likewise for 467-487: 4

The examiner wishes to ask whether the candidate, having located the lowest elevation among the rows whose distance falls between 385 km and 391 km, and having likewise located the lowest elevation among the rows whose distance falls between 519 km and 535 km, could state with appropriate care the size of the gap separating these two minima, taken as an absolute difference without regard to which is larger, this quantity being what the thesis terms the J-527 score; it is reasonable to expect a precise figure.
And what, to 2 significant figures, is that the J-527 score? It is 53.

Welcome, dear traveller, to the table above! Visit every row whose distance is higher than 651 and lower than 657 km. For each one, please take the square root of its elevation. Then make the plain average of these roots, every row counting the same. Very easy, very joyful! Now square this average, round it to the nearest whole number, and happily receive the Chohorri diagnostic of 236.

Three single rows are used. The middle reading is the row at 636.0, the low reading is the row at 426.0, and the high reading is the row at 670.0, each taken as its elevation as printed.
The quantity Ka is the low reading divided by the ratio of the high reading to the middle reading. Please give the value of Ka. 283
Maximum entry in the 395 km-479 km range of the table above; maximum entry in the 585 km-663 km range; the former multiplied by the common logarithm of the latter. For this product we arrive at 692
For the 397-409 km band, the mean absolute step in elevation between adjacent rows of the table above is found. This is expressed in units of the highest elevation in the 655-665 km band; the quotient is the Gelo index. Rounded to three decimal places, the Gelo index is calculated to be 0.046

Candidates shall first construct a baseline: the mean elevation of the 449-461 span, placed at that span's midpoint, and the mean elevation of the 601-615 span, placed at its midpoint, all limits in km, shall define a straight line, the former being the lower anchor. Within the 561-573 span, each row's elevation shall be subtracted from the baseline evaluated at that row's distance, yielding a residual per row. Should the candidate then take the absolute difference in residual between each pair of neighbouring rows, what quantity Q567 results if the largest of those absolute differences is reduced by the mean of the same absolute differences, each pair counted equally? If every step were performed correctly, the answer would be 5.0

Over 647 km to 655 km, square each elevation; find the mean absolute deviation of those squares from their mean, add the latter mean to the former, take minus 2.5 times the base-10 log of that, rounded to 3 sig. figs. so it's -11.9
